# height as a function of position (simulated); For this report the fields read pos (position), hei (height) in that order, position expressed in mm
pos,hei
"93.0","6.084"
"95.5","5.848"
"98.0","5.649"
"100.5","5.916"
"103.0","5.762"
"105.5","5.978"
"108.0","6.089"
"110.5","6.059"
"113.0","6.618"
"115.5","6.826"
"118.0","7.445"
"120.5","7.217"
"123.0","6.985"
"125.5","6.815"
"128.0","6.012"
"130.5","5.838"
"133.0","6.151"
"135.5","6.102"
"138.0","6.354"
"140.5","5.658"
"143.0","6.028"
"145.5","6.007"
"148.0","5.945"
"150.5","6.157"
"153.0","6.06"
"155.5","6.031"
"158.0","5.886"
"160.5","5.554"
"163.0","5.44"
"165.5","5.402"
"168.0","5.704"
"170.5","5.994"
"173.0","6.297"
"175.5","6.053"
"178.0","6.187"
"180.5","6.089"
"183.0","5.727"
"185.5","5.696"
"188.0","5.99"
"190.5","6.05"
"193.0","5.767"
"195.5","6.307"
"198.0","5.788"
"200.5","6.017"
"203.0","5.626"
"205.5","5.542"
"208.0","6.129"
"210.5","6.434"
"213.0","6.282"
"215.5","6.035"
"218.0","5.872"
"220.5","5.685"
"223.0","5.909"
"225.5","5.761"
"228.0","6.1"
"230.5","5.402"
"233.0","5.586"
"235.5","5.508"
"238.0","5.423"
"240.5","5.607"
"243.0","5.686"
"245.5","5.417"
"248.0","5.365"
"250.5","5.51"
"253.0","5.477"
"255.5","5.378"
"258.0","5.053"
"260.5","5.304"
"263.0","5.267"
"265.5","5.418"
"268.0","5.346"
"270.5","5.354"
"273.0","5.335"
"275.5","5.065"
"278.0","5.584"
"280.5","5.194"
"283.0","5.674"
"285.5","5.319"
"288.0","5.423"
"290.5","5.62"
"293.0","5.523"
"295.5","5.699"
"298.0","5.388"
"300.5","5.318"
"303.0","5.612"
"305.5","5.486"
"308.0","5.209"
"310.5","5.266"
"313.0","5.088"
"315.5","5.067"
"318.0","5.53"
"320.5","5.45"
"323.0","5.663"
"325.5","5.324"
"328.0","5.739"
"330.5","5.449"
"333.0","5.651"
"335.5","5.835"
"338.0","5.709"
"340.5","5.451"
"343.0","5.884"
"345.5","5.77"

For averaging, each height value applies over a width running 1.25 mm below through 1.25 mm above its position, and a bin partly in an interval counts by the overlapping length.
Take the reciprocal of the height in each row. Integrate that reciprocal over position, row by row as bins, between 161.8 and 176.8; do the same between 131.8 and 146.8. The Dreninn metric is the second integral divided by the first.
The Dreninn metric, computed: 0.96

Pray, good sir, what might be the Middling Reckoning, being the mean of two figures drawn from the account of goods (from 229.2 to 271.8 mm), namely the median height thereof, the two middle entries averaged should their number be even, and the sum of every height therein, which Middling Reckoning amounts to 49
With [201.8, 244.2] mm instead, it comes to 52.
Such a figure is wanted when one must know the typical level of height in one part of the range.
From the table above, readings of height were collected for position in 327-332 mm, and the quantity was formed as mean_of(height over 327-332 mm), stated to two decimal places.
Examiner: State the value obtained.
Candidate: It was 5.59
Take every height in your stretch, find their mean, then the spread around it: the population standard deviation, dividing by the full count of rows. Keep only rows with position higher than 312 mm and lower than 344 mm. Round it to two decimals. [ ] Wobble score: 0.25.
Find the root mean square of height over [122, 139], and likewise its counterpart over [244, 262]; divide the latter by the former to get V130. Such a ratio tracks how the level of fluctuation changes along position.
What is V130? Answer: 0.85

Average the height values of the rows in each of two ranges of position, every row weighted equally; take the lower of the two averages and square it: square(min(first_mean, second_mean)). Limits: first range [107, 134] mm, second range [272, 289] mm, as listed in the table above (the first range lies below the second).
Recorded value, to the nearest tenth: 28.8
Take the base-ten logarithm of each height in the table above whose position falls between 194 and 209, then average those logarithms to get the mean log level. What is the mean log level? 0.770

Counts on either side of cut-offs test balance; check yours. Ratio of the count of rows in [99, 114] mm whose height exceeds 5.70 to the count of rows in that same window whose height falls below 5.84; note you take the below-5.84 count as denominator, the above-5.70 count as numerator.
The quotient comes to 6.0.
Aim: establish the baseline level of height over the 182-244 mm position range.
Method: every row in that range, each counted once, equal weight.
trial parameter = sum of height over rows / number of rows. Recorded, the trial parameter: 5.84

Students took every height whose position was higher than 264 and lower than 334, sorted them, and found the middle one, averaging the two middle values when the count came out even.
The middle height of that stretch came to 5.4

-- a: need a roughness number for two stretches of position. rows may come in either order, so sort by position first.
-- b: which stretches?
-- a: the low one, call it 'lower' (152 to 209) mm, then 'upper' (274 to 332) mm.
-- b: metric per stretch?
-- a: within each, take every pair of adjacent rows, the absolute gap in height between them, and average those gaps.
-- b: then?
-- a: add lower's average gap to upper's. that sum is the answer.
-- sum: 0.494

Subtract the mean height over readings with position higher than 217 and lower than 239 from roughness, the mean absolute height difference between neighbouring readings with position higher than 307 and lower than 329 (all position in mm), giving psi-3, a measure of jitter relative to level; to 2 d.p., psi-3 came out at -5.47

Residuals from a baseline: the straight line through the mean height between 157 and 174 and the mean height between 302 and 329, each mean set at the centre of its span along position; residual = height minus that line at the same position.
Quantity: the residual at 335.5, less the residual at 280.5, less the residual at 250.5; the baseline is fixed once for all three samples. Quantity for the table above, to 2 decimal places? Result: 0.81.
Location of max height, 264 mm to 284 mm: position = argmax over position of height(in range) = 283.0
